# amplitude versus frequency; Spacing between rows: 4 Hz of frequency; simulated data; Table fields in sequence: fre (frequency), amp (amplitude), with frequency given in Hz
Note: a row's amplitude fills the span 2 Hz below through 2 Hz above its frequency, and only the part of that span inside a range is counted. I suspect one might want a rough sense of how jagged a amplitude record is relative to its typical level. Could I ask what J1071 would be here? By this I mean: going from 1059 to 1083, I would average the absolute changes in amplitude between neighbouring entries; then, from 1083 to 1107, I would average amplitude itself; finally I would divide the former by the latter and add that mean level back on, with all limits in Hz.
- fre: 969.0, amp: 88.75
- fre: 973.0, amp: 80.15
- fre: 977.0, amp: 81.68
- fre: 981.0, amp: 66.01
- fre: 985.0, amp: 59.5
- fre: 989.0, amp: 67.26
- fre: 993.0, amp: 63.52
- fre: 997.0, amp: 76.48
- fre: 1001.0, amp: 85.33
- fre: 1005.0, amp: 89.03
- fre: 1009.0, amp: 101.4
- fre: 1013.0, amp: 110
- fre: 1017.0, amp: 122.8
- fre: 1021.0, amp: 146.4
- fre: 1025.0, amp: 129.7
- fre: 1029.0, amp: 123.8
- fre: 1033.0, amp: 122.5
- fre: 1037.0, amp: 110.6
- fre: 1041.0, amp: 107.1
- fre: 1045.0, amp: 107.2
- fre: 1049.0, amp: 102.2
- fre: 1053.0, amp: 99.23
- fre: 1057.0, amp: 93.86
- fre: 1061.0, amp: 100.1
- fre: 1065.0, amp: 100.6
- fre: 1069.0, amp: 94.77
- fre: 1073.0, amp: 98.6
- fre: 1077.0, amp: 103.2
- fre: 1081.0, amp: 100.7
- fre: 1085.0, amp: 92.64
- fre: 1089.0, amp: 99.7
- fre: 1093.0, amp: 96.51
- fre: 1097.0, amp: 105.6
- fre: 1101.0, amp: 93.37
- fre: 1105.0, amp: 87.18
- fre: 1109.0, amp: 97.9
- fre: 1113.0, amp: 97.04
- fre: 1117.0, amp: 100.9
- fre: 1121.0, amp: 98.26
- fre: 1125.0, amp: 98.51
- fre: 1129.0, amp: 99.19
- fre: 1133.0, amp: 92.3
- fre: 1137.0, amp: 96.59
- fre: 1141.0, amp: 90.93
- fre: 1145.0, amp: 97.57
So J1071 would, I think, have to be 96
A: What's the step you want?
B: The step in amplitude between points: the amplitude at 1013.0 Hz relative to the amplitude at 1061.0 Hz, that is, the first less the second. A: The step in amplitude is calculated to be 10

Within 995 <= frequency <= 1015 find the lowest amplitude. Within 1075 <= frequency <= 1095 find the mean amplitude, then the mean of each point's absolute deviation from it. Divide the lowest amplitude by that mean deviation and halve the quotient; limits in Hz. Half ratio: 12.0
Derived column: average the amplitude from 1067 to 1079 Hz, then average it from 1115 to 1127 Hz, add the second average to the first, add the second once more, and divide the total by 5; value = 59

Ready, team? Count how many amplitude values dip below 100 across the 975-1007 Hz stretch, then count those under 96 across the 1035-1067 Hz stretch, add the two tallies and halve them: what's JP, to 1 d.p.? 4.5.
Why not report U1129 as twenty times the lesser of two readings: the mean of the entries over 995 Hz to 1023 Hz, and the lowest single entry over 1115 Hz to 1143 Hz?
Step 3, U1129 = 1819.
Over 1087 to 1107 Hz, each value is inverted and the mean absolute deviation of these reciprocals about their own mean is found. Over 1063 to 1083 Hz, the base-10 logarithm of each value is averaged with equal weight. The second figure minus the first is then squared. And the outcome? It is 4.0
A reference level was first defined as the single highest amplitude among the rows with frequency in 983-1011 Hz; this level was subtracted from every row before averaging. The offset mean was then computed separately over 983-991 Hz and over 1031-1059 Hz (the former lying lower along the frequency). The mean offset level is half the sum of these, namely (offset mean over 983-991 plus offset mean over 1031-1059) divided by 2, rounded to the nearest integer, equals -17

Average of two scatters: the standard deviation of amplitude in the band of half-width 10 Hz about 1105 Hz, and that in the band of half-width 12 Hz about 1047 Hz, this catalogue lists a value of 6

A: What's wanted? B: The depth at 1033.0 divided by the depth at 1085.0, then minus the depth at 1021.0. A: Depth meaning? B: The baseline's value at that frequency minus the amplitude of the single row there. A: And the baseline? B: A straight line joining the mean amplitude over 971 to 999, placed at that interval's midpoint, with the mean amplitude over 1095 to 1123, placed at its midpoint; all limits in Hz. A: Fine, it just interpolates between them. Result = 138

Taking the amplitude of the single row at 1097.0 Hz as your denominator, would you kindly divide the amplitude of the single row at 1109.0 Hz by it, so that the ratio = 0.93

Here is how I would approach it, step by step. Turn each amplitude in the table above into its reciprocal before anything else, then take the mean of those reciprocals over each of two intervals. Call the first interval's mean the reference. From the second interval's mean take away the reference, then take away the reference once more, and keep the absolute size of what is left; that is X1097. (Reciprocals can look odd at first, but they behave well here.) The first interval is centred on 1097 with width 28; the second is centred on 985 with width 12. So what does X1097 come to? 0.0053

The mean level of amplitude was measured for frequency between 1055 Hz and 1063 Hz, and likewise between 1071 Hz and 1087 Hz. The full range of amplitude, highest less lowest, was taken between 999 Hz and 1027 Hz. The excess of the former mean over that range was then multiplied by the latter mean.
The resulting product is 3547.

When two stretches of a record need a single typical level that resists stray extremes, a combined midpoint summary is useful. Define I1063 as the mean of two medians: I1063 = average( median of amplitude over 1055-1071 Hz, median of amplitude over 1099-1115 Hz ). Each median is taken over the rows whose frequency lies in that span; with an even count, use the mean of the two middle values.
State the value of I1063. 96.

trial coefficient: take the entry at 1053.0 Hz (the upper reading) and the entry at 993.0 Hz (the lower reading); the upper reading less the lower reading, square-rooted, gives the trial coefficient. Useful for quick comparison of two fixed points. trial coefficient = 6.0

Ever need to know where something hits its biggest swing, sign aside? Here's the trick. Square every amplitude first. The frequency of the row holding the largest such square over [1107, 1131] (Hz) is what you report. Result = 1117.0 Hz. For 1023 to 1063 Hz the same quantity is 1025.0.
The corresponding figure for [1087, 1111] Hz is 1097.0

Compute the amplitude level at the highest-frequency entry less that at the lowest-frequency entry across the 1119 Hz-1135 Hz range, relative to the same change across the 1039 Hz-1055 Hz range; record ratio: 0.8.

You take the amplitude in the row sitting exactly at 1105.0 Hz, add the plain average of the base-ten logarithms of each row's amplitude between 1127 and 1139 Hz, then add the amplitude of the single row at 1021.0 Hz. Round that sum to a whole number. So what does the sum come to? 236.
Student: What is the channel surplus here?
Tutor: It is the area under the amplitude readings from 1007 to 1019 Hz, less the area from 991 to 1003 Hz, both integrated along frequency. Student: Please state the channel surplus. 435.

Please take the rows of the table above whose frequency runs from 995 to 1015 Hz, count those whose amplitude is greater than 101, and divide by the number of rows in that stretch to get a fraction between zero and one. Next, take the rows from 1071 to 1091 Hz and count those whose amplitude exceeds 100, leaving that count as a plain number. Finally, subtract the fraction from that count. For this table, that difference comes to 1.6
